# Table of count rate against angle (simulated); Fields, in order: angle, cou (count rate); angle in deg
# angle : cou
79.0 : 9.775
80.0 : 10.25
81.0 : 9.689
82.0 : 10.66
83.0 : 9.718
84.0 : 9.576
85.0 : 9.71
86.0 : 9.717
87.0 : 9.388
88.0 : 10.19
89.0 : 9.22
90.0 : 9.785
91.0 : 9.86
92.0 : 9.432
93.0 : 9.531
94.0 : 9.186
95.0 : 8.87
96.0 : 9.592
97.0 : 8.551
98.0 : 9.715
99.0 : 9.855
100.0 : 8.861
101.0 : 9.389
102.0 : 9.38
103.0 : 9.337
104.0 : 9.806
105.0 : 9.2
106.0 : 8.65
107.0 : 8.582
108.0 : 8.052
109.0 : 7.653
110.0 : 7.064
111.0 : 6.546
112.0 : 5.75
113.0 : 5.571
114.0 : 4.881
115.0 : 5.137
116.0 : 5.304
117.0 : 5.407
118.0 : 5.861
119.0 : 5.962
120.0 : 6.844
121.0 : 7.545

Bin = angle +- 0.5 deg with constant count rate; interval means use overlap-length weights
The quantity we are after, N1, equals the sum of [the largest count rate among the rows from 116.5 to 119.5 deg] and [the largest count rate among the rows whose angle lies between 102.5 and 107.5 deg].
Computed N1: 15.8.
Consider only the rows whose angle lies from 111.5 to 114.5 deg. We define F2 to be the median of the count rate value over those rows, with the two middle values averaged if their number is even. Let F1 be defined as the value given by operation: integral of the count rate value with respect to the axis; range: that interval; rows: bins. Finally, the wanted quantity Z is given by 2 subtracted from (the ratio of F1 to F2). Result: 0.9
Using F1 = 16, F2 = 5.6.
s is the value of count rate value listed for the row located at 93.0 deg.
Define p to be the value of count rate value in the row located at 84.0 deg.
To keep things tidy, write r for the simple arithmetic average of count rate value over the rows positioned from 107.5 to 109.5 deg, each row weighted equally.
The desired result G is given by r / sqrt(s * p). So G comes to 0.82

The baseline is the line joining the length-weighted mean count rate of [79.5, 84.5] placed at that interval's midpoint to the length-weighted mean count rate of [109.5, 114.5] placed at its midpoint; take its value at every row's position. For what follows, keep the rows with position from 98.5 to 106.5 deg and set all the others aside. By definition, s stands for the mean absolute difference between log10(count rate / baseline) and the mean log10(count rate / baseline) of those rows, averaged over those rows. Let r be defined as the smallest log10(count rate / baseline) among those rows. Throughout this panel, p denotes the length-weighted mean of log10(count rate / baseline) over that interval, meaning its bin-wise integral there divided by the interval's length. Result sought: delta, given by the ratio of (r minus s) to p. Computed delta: 0.5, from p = 0.11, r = 0.068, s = 0.014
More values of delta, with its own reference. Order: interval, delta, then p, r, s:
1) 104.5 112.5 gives -0.7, 0.07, -0.016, 0.038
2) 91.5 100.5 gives 0.1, 0.06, 0.031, 0.023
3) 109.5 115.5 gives 11.8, -0.01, -0.067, 0.034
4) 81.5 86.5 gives -2.4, 0.01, -0.006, 0.011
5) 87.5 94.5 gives 0.0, 0.04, 0.008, 0.009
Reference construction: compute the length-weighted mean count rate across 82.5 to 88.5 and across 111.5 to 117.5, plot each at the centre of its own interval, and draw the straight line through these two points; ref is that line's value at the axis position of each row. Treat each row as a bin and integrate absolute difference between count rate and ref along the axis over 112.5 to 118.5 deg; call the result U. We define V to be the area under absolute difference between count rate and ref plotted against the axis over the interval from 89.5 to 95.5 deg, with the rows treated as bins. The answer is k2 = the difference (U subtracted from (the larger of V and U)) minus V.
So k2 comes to -2.3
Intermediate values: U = 2.3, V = 5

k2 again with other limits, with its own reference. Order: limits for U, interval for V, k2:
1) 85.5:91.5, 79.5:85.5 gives -2.2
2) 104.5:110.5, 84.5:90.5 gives -1.9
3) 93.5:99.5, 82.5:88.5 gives -1.9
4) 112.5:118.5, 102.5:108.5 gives -2.3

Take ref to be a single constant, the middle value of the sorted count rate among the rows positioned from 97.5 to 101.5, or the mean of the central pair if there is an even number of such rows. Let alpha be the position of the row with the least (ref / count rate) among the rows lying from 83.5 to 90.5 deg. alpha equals 88.0 deg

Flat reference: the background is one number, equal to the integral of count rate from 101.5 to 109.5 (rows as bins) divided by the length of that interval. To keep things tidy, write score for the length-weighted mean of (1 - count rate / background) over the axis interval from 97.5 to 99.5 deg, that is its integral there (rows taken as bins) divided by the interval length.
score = -0.11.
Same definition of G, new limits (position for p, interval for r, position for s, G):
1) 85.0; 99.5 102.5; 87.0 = 0.96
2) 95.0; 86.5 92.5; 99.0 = 1.03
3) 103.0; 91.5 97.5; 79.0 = 0.96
